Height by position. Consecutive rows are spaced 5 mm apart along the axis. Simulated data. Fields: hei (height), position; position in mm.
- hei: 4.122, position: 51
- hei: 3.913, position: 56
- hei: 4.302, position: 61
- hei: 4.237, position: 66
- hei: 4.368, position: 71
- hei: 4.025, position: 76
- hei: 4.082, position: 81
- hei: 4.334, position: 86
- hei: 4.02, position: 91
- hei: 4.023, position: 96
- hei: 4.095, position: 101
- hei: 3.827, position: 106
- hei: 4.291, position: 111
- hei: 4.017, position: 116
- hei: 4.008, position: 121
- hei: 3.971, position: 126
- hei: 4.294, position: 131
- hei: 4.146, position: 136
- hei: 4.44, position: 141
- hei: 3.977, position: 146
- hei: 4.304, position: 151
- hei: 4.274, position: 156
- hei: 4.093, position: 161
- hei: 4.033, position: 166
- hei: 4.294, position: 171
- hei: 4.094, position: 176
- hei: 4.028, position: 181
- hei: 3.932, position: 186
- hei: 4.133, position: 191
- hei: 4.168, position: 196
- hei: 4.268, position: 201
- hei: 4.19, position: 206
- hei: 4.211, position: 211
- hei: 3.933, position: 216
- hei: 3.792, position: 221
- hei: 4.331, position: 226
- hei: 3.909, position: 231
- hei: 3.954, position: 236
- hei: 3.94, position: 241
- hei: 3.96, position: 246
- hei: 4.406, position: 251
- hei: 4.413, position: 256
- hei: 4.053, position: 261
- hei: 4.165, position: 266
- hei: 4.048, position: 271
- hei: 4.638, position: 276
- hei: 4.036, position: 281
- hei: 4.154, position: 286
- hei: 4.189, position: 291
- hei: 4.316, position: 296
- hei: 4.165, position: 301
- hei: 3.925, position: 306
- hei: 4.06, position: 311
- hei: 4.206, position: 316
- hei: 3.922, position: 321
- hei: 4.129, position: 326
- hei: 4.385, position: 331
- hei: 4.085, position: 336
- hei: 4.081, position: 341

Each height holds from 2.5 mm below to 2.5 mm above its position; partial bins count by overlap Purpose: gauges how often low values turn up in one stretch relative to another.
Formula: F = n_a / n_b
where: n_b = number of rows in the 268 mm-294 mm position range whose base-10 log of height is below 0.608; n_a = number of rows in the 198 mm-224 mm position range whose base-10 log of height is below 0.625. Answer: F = 2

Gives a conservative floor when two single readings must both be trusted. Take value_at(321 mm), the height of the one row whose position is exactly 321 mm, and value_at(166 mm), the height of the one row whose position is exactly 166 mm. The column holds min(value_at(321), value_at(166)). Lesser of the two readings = 3.92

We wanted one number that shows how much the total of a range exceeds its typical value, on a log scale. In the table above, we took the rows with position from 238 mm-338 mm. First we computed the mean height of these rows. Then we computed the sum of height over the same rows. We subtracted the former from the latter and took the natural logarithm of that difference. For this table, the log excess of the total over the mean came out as 4.4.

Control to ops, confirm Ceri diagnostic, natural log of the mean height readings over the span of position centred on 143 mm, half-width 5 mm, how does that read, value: 1.44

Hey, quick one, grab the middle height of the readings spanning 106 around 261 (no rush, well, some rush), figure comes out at 4.06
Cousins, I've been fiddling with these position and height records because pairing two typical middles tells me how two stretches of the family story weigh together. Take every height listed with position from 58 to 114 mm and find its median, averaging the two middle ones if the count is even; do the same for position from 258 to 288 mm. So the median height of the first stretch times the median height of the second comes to 16.8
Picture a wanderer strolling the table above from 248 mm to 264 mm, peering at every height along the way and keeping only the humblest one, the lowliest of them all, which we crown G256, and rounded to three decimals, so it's 4.053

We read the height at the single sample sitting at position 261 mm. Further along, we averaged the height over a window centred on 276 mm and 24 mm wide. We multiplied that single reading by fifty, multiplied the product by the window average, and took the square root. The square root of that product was 29.2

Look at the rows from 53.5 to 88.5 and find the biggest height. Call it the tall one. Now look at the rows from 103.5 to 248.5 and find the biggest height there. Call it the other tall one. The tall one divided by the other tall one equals 0.984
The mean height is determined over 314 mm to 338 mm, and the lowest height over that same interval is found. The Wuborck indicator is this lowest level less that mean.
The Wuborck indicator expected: -0.223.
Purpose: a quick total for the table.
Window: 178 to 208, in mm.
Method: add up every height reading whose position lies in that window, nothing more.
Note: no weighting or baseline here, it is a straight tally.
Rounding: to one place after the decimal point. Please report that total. 24.7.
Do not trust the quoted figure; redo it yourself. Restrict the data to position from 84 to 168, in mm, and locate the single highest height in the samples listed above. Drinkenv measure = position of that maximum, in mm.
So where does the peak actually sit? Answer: 141 mm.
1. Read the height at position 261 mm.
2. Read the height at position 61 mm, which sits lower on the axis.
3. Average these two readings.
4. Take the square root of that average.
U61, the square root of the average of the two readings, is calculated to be 2.044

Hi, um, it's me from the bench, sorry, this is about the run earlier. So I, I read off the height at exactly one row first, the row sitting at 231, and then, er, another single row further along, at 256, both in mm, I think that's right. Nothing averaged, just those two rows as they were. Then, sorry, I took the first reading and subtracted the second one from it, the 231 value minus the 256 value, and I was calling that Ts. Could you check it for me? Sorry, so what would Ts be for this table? -0.50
